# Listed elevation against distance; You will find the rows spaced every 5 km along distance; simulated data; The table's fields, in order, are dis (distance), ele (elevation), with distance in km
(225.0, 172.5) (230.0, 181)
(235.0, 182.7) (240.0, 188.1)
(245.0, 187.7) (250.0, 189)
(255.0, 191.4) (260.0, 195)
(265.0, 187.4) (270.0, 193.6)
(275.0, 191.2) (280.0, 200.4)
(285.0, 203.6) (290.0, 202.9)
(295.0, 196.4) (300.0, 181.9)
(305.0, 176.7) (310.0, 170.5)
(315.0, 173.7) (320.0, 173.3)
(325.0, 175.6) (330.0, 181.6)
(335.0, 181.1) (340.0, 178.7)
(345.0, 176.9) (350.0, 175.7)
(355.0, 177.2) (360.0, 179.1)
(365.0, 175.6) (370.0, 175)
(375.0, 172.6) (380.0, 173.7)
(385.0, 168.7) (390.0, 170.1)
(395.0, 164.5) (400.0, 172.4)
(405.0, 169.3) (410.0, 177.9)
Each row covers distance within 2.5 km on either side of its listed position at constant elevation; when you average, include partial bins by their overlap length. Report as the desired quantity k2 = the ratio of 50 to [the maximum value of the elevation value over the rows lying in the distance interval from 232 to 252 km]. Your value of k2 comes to 0.265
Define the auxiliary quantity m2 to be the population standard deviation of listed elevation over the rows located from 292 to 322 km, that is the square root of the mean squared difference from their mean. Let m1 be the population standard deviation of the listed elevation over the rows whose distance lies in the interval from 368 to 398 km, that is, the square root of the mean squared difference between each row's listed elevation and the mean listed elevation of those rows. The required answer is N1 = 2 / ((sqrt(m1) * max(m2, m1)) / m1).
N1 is 0.4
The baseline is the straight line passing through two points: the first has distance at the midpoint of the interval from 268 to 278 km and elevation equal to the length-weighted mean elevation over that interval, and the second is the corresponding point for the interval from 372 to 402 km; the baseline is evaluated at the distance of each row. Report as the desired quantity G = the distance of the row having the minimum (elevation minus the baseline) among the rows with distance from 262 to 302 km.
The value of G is 265.0 km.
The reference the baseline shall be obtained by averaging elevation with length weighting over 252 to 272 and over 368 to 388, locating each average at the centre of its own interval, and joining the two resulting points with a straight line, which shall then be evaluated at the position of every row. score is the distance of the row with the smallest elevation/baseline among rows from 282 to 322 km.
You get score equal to 310.0 km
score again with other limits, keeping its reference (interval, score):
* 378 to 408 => 395.0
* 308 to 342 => 310.0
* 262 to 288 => 265.0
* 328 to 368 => 350.0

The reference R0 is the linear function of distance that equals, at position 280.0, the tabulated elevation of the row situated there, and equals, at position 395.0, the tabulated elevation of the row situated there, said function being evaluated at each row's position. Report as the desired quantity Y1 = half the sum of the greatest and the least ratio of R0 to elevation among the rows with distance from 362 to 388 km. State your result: 0.98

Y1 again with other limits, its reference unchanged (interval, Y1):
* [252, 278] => 1.07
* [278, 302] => 1.02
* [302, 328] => 1.09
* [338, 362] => 1.00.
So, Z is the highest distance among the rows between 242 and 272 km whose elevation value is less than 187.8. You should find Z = 265.0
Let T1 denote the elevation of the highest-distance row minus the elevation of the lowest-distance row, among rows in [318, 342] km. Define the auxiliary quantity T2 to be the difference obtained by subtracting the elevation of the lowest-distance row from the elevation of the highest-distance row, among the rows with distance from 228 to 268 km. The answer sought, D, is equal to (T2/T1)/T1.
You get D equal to 0.22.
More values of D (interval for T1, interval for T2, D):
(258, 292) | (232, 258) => 0.14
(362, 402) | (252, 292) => 1.12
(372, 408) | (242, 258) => 0.34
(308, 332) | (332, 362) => -0.02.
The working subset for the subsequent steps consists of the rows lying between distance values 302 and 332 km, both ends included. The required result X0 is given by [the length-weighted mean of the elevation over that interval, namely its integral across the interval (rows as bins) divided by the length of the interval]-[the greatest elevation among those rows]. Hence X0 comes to -6.4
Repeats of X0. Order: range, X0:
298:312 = -5.5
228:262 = -7.2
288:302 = -9.1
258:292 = -7.4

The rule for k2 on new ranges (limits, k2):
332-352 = 0.276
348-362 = 0.279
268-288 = 0.246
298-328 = 0.275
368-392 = 0.286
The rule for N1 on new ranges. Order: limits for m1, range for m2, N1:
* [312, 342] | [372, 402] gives 1.1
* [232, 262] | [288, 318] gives 0.3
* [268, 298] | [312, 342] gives 0.9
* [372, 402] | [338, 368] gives 1.1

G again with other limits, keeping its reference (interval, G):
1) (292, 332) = 310.0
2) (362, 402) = 395.0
